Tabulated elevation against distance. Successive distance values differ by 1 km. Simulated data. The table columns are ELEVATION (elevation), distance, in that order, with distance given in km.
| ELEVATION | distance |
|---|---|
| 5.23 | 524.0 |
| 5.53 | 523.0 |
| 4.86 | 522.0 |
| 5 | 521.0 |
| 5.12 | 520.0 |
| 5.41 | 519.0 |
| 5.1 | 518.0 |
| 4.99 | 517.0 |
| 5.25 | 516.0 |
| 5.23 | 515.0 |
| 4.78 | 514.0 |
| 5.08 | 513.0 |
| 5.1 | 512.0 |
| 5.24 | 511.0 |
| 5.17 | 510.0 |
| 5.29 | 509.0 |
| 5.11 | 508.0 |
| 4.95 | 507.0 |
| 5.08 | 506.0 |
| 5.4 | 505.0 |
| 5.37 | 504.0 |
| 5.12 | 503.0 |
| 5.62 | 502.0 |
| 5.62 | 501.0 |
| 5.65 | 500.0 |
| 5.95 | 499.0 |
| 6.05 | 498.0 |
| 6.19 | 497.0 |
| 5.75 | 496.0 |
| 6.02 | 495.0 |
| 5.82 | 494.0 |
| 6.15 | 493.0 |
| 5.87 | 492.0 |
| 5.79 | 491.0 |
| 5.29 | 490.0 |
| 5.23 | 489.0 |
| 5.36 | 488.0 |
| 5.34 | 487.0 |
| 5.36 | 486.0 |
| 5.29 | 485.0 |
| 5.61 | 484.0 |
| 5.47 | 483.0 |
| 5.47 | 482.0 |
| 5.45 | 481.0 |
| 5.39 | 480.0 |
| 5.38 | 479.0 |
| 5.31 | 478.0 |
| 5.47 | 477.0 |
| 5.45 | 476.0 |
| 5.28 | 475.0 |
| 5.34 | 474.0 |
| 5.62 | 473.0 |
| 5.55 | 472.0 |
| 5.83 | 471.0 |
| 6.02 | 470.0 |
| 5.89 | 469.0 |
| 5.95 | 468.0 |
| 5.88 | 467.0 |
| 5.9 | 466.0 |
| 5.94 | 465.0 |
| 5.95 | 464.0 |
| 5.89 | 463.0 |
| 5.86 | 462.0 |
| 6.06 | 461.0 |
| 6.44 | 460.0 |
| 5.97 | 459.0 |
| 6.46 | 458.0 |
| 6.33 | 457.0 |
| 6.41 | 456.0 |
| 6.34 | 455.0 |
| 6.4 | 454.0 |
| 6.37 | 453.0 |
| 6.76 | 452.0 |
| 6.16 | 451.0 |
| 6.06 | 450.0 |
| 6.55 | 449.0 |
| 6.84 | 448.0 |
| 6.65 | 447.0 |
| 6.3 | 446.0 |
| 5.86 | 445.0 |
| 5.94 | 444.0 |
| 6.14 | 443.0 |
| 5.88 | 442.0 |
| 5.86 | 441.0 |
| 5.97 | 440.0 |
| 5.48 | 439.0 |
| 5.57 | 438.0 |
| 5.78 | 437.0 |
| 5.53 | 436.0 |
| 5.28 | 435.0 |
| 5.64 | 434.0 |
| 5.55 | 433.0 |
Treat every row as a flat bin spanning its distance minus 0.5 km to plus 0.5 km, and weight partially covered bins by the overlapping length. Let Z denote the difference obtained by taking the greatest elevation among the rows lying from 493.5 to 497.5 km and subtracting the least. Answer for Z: 0.44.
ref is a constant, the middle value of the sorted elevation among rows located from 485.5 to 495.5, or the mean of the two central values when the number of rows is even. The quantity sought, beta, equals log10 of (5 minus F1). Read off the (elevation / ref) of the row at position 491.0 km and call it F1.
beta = 0.598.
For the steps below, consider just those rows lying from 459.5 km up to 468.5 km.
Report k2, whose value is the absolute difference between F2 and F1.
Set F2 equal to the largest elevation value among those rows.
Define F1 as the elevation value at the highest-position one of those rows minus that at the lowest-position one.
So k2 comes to 6.9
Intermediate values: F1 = -0.5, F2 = 6.44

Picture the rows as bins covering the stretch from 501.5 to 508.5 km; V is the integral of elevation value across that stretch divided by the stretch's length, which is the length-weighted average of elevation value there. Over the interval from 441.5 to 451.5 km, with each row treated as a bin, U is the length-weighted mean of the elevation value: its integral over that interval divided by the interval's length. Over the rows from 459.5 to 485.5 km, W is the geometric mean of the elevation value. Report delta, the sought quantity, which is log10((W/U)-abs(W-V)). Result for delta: -0.33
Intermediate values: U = 6.2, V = 5.24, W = 5.67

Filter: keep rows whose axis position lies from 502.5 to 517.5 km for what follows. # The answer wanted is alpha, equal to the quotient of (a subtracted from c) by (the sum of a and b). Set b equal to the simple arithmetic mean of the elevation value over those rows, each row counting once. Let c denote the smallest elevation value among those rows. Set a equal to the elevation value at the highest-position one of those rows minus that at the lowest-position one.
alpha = 0.98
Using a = -0.13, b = 5.1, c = 4.78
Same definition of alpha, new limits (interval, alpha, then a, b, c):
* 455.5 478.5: 1.34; -1.10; 5.9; 5.28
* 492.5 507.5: 1.38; -1.20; 5.6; 4.95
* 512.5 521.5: 0.97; -0.08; 5.1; 4.78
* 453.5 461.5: 1.06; -0.34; 6.3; 5.97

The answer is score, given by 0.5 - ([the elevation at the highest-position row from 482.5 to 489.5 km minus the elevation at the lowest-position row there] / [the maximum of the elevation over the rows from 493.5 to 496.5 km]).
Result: 0.54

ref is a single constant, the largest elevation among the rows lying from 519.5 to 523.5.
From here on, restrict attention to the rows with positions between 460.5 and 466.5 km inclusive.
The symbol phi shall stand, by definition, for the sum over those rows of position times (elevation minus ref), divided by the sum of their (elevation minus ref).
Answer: 463.4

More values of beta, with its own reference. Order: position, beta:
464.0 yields 0.595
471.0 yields 0.597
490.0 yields 0.608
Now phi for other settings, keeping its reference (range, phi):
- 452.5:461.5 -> 456.7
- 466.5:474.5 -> 468.7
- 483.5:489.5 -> 487.4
